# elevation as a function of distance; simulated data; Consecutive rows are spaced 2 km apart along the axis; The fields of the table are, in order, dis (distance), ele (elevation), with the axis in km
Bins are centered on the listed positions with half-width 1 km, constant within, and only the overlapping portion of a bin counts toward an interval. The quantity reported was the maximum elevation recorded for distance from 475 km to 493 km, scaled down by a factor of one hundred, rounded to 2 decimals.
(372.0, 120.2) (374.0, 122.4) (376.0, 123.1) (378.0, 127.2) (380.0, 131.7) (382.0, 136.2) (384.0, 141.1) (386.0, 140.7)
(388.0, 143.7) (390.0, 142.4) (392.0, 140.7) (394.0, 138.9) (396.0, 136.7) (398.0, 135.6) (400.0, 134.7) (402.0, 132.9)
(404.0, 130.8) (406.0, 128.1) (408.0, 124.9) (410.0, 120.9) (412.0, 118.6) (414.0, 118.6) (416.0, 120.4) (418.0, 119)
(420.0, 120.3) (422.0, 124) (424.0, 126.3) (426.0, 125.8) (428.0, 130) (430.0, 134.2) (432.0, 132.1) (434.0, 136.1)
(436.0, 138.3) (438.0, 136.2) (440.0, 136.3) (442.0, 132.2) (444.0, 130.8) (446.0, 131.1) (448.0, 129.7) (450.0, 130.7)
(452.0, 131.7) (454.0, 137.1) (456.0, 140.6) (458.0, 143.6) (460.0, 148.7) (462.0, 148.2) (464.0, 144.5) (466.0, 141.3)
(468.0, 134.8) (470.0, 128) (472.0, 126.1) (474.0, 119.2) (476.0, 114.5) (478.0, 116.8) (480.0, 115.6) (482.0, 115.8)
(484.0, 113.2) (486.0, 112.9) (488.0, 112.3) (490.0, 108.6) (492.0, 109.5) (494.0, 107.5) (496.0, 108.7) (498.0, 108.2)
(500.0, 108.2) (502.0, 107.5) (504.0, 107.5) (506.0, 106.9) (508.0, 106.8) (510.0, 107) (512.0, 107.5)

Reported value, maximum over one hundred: 1.17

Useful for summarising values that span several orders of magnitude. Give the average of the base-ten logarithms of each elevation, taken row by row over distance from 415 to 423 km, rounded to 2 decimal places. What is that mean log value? 2.08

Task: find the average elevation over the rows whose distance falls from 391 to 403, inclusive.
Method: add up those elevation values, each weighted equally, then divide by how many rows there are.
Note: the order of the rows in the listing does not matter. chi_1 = 137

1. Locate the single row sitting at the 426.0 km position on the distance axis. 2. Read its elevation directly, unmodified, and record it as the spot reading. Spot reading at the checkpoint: 125.8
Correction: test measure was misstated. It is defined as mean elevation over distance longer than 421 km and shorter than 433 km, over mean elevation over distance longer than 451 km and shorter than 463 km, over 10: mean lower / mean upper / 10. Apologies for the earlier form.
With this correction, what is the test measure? 0.091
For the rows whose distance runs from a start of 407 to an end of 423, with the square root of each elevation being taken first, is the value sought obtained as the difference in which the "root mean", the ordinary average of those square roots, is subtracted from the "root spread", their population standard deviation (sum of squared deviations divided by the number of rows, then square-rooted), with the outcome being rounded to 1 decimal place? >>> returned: -10.9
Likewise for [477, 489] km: -10.6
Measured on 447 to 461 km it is -11.4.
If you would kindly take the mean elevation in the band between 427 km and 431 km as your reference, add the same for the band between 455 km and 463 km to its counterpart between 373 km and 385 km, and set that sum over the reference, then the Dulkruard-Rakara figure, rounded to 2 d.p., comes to 2.09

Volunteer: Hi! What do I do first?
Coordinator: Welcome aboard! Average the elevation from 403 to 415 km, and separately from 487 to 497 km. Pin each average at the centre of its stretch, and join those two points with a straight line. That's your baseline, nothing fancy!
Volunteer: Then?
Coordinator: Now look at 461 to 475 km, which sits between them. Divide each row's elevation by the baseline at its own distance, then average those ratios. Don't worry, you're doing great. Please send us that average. 1.19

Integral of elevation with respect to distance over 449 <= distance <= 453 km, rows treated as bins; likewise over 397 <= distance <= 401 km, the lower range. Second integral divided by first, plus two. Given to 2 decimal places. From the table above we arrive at 3.03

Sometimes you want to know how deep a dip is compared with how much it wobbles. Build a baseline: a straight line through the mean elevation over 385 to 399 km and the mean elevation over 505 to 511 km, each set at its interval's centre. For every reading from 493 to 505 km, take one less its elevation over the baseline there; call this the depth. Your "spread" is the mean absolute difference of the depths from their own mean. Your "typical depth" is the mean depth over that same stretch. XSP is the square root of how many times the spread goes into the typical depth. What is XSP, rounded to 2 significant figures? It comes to 1.5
